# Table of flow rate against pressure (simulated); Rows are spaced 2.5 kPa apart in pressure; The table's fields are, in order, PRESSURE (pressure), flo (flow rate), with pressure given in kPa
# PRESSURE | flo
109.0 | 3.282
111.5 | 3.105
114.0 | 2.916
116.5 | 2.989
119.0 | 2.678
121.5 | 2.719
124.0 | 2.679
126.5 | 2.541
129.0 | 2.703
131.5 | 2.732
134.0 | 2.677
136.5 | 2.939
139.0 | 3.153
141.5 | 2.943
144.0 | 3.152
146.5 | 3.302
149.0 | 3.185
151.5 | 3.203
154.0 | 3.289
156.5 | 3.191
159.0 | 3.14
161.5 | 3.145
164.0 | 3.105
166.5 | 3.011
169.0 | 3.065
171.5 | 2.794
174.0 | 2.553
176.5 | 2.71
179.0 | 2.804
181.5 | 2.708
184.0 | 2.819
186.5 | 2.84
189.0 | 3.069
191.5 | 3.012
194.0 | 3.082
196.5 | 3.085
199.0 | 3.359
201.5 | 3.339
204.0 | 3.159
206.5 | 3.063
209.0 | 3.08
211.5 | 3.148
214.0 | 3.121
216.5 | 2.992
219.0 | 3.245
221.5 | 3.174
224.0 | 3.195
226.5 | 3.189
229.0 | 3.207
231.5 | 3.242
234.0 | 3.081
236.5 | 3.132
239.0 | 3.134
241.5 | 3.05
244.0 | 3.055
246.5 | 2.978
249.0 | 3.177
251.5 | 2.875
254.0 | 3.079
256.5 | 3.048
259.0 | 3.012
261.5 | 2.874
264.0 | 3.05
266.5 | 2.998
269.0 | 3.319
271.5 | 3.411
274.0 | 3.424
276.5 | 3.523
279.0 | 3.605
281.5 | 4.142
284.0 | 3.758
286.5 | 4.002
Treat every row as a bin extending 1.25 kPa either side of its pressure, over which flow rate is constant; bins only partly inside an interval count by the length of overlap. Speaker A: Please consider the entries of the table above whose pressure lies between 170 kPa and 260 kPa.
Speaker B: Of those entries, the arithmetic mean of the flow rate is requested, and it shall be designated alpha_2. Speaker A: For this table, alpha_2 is 3.04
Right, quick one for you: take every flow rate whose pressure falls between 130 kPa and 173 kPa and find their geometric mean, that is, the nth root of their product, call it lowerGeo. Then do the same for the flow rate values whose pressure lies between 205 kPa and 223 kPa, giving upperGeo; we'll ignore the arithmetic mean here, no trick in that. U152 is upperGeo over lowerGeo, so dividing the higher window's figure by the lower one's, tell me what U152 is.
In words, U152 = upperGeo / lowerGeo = 1.02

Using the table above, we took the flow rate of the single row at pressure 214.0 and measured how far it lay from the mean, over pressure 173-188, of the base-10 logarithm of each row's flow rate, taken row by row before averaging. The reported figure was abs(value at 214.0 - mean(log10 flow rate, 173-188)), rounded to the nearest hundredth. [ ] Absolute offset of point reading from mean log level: 2.68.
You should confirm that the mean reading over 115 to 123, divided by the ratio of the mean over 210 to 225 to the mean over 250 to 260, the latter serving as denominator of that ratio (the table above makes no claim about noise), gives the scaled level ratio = 2.67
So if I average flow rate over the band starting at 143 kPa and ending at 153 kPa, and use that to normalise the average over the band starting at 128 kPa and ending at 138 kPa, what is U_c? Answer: 0.86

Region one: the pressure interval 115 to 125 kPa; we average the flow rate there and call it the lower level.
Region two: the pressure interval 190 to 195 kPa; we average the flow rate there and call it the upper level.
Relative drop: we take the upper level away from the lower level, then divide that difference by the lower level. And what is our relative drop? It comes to -0.10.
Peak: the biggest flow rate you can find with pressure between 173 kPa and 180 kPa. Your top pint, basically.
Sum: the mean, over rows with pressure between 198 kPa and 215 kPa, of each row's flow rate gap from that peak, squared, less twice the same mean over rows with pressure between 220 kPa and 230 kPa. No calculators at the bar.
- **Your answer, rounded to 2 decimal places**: -0.15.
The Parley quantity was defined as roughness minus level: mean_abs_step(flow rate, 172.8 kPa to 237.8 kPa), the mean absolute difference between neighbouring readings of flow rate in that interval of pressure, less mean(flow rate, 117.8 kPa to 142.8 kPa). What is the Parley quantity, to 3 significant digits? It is -2.69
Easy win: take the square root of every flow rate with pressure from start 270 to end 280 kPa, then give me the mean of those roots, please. 1.87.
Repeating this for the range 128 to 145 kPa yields 1.70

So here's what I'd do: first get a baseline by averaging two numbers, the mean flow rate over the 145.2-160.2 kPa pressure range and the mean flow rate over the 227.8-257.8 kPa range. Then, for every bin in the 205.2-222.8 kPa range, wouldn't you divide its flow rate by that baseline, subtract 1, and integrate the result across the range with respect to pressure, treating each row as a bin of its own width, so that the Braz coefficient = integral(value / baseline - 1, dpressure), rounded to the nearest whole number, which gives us 0 kPa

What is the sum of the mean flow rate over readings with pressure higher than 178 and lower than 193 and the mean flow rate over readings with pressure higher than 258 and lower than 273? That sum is 6.0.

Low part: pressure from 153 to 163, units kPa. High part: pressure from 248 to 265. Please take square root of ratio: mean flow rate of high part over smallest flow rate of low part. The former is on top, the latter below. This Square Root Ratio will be 0.98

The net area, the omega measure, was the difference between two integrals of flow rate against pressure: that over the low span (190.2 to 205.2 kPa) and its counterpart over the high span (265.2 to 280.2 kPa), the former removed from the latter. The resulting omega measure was 3.1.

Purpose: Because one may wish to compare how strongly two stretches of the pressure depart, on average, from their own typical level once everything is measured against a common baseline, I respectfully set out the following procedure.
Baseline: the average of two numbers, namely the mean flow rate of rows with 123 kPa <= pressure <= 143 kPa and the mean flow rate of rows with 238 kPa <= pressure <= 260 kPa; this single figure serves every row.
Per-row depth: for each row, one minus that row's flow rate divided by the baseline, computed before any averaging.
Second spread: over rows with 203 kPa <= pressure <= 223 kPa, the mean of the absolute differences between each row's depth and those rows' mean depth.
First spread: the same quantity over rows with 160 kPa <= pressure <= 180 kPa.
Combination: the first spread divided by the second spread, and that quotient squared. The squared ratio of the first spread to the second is 10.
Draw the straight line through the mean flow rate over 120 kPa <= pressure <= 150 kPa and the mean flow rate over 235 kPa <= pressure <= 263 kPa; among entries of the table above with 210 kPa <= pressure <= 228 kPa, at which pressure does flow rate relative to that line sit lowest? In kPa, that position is 216.5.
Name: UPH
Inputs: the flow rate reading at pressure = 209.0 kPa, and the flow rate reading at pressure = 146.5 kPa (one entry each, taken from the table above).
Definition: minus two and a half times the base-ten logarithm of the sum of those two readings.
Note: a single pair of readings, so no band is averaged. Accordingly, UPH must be -2.01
